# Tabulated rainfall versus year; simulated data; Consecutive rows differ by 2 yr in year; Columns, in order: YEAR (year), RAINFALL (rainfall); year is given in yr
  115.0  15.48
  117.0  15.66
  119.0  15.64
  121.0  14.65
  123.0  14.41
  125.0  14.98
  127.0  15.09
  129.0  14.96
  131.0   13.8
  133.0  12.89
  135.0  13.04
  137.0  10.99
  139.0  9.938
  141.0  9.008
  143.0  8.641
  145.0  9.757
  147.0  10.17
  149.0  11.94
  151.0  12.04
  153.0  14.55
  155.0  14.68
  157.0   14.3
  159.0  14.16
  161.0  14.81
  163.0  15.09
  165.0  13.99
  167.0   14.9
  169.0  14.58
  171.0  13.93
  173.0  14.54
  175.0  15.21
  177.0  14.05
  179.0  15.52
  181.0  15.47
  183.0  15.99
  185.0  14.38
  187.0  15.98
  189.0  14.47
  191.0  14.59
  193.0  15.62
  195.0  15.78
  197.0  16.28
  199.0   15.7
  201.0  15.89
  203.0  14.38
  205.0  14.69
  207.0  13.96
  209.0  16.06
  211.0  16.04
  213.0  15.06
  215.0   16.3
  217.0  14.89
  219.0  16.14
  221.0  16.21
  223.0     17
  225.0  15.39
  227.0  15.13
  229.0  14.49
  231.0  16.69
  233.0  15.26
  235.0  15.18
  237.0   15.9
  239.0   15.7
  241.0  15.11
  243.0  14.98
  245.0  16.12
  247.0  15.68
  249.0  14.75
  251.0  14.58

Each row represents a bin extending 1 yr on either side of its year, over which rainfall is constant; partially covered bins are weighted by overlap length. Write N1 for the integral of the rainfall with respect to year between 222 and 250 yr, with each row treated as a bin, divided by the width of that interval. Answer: 15.5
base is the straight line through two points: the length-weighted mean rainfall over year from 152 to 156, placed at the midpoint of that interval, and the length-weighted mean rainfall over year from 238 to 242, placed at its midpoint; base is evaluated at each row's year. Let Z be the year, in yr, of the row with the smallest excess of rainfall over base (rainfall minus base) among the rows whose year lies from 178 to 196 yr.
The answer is 185.0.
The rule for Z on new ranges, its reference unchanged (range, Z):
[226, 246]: 229.0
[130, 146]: 143.0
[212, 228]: 217.0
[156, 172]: 171.0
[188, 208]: 207.0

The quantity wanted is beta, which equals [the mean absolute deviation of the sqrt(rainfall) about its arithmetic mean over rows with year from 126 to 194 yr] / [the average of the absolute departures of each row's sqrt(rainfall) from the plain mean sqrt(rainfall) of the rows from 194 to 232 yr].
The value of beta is 2.6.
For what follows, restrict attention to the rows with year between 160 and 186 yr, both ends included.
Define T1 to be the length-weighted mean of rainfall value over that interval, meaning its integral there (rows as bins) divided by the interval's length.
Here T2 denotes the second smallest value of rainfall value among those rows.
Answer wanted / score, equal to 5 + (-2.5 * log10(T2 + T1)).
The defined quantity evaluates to 1.352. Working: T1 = 14.8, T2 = 13.99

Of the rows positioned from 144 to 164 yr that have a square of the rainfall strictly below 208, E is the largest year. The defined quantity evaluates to 159.0 yr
